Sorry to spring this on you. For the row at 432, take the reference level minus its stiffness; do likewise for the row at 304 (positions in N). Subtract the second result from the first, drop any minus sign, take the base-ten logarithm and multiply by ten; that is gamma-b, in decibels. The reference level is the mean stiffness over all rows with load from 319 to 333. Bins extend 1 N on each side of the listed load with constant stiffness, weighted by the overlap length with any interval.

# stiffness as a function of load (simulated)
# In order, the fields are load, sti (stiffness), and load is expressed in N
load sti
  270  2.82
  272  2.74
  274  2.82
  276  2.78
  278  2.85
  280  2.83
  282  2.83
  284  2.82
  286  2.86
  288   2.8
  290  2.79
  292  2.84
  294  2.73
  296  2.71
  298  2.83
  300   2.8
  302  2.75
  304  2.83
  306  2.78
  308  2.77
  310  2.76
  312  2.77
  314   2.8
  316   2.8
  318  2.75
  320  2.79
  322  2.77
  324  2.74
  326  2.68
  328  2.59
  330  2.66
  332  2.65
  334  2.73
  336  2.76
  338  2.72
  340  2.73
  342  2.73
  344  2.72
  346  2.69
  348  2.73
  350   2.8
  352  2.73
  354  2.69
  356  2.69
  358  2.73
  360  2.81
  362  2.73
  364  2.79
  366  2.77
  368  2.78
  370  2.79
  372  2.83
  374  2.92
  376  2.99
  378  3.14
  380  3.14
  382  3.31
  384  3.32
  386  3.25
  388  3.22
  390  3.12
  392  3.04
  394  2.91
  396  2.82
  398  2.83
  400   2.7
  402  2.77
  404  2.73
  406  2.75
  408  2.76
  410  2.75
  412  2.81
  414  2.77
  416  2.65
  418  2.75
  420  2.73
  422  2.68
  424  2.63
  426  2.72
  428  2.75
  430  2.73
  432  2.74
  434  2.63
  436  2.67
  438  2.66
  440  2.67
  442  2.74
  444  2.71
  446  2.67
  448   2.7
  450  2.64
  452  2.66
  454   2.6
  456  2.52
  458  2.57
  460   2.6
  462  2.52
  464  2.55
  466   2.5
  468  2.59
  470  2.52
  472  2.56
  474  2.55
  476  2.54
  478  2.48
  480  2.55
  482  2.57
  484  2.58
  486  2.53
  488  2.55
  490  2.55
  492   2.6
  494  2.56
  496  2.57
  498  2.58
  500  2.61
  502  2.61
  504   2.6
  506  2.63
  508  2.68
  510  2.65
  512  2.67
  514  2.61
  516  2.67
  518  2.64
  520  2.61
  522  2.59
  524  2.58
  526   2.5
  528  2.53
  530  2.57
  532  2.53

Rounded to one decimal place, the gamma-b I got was -10.5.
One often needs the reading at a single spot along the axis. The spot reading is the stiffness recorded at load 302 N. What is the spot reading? 2.75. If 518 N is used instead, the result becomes 2.64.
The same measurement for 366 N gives 2.77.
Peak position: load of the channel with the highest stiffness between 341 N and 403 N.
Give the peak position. 384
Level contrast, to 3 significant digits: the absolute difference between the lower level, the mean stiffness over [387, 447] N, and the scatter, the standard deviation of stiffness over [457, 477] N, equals 2.74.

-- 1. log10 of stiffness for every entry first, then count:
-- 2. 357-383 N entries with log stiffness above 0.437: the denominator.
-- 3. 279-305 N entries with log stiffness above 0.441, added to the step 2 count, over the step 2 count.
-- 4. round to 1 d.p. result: 1.9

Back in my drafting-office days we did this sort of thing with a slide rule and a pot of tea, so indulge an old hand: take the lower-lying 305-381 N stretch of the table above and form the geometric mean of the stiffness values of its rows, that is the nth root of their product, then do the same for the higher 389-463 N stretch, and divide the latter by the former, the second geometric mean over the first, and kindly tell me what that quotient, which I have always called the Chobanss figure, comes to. 0.98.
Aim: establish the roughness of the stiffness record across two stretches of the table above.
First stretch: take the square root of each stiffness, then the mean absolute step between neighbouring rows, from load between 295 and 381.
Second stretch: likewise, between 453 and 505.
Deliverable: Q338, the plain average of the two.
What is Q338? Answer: 0.012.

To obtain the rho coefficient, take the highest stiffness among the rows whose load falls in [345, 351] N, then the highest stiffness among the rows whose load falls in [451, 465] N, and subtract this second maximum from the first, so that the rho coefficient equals 0.14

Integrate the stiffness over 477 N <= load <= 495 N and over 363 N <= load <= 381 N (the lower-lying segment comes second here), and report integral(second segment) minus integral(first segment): 6.4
